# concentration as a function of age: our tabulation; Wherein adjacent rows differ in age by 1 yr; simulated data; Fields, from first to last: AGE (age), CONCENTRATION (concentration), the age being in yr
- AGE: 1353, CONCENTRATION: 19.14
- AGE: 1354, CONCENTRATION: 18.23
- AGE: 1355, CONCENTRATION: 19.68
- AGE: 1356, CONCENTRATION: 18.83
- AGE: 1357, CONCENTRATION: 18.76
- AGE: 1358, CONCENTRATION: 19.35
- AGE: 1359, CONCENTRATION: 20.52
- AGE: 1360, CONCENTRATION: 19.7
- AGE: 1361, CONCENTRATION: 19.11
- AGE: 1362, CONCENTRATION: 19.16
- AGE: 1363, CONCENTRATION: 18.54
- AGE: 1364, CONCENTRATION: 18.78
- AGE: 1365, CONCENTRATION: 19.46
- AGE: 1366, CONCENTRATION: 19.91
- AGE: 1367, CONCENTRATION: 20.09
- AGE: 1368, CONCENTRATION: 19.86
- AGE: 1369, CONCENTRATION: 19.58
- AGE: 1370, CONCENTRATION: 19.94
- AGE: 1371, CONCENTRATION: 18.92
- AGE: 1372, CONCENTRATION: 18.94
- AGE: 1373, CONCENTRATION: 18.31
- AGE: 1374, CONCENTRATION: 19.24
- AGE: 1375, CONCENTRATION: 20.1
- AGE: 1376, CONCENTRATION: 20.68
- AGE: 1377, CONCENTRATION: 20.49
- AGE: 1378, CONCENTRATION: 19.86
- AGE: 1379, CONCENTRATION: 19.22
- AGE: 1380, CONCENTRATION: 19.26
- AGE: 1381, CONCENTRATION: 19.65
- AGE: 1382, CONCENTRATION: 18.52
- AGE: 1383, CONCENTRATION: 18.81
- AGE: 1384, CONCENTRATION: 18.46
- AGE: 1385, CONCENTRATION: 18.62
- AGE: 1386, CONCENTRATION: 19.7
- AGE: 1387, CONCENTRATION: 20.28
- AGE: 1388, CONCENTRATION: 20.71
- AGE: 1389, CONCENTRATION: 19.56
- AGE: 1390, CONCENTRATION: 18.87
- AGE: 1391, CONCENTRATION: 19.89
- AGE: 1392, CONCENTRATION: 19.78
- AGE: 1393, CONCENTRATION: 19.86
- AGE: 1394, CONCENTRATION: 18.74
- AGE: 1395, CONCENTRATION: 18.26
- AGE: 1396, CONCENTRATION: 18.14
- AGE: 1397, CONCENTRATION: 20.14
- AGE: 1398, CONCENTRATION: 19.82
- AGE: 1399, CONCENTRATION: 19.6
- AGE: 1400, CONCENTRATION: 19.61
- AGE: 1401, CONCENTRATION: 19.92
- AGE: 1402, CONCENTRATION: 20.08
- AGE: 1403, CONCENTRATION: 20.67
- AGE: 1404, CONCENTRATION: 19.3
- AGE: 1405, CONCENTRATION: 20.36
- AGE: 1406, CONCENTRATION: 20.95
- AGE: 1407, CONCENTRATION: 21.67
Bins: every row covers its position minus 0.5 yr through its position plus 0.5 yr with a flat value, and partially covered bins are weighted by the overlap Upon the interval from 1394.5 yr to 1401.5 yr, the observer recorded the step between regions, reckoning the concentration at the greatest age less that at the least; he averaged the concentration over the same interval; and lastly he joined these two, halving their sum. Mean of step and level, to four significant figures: 10.51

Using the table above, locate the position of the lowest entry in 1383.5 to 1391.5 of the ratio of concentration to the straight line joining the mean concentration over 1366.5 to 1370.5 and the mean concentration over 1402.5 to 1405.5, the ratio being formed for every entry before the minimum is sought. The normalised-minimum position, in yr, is 1384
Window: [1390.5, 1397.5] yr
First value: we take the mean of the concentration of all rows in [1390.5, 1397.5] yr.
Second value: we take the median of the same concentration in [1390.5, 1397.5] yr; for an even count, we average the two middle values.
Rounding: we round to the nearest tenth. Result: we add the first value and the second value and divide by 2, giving 19.5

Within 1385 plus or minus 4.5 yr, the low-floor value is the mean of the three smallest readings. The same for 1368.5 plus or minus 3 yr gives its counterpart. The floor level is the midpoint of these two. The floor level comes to 19.0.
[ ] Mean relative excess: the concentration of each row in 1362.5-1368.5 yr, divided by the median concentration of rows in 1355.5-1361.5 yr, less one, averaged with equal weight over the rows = 0.011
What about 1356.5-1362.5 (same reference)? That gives 0.011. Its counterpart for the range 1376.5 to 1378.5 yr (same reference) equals 0.049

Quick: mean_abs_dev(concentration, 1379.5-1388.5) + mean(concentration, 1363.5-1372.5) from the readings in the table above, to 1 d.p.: 20.2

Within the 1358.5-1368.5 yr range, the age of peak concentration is 1359 yr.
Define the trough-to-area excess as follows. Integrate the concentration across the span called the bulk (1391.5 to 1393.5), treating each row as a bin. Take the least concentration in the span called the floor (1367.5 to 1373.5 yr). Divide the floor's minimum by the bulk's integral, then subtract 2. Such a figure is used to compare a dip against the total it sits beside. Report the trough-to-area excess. -1.54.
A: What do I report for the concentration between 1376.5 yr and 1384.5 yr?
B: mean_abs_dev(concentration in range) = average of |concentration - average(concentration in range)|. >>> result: 0.5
